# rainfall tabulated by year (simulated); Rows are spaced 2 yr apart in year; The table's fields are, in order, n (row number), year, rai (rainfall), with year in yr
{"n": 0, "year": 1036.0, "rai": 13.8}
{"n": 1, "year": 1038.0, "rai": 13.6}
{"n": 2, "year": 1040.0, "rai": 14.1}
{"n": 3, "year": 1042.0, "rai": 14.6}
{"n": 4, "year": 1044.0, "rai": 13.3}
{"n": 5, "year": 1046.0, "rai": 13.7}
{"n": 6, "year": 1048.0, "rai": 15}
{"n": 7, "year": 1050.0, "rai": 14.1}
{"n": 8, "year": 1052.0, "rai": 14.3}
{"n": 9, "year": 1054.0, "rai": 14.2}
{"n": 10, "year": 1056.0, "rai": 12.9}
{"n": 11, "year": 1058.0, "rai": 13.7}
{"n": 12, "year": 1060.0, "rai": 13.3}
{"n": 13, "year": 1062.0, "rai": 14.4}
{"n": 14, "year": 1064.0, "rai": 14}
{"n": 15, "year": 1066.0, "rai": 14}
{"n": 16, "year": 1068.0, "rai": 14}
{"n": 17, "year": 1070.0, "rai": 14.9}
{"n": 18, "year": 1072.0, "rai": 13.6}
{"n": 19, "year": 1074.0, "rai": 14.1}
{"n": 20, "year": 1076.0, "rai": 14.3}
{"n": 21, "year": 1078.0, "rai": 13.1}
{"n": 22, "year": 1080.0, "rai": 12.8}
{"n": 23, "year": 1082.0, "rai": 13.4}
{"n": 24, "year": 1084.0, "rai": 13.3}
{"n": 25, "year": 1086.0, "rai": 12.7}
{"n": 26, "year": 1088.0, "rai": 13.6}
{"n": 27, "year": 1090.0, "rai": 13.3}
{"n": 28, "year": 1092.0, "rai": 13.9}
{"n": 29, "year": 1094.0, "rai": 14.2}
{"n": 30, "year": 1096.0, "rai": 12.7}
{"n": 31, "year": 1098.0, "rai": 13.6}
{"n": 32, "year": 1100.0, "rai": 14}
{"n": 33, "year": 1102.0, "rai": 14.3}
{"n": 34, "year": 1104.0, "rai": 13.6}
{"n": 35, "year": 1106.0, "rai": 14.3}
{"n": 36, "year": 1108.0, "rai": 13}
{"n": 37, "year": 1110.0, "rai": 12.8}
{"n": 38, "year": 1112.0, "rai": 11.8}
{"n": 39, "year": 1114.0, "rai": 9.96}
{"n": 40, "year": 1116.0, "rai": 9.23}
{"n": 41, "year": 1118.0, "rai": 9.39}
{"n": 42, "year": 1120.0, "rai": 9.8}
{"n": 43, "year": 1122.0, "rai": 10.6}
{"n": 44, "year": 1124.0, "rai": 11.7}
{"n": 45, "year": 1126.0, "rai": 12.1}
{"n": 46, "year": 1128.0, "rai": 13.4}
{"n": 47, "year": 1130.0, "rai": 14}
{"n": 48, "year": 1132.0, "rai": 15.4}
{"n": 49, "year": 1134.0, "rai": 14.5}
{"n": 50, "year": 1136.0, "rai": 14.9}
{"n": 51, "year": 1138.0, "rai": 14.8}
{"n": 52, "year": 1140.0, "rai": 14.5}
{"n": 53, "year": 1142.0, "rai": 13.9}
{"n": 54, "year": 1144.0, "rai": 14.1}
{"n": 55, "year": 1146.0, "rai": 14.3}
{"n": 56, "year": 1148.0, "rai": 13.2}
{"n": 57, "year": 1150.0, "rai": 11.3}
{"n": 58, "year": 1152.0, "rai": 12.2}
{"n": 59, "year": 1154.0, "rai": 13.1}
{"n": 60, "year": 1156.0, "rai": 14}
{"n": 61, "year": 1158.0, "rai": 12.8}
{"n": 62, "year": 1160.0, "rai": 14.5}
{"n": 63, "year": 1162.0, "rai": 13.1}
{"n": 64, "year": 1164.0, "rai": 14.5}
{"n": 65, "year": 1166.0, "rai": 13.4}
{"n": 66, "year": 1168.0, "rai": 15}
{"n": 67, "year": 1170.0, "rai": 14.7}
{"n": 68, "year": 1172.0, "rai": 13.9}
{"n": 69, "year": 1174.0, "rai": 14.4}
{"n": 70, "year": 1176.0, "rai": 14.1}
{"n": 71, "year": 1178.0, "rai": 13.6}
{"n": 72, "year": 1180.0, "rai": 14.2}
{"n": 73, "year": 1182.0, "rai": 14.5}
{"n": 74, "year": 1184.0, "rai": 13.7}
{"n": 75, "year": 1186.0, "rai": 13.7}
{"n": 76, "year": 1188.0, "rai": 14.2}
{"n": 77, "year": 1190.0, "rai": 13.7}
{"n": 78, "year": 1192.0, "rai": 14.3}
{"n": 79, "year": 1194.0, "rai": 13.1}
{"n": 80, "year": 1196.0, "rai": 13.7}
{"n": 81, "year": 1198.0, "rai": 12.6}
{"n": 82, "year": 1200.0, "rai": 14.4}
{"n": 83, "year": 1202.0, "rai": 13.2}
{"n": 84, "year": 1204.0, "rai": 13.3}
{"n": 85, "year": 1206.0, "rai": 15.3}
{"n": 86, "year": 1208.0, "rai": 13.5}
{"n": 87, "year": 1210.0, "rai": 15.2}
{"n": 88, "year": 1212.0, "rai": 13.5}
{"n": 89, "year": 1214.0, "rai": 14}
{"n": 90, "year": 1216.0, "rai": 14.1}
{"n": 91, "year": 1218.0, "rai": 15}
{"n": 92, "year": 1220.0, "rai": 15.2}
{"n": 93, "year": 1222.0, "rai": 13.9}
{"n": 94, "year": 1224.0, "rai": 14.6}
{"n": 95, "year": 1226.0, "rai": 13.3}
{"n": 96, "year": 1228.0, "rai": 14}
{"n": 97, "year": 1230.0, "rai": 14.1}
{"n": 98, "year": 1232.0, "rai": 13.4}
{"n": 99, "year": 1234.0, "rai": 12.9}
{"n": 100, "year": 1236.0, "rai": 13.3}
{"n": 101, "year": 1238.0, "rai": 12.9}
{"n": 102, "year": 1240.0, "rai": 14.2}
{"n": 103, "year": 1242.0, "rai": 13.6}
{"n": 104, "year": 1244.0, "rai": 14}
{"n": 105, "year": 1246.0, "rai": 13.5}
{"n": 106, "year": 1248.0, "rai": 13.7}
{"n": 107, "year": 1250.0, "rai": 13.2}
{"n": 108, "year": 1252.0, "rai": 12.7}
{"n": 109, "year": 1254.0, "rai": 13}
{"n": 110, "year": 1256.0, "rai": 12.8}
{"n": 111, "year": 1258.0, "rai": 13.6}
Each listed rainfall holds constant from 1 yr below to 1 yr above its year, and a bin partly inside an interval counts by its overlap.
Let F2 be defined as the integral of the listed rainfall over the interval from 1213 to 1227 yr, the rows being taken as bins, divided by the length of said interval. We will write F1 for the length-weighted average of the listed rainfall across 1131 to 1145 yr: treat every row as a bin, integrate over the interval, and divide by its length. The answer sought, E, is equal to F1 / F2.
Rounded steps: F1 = 14.6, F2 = 14.3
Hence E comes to 1.02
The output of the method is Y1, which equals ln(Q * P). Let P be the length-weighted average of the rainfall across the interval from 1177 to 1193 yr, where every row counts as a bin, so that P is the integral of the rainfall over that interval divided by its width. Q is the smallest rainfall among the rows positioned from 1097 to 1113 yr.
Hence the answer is 5.11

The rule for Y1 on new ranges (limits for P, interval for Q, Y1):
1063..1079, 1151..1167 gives 5.14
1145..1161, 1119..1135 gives 4.86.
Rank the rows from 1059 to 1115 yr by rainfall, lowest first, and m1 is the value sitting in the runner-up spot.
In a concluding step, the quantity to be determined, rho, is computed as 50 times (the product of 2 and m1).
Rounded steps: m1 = 11.8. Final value 1180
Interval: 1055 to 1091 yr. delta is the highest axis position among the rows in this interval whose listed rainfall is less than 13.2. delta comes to 1086.0 yr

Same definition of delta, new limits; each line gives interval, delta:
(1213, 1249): 1238.0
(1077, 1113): 1112.0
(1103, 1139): 1126.0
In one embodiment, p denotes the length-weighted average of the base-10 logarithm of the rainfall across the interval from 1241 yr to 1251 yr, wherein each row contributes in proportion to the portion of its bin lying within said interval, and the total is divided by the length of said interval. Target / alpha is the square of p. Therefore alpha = 1.28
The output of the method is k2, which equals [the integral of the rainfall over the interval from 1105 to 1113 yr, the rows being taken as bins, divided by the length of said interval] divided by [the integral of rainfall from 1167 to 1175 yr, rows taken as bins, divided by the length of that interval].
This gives 0.89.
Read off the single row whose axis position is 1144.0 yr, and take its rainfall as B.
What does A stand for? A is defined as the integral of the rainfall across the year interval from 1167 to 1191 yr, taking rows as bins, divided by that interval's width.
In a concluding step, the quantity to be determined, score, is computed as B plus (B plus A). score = 42.3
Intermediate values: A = 14.1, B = 14.1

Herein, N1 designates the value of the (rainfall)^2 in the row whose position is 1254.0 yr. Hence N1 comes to 169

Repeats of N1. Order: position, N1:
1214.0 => 196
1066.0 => 196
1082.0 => 180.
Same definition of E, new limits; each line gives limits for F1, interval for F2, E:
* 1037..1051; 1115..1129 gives 1.29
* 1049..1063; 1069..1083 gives 1.01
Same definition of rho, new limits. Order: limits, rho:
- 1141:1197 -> 1220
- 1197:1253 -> 1270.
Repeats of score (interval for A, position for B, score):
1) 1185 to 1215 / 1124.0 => 37.2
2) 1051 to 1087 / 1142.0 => 41.5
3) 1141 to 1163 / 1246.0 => 40.3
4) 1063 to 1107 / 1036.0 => 41.3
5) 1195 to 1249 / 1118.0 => 32.6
